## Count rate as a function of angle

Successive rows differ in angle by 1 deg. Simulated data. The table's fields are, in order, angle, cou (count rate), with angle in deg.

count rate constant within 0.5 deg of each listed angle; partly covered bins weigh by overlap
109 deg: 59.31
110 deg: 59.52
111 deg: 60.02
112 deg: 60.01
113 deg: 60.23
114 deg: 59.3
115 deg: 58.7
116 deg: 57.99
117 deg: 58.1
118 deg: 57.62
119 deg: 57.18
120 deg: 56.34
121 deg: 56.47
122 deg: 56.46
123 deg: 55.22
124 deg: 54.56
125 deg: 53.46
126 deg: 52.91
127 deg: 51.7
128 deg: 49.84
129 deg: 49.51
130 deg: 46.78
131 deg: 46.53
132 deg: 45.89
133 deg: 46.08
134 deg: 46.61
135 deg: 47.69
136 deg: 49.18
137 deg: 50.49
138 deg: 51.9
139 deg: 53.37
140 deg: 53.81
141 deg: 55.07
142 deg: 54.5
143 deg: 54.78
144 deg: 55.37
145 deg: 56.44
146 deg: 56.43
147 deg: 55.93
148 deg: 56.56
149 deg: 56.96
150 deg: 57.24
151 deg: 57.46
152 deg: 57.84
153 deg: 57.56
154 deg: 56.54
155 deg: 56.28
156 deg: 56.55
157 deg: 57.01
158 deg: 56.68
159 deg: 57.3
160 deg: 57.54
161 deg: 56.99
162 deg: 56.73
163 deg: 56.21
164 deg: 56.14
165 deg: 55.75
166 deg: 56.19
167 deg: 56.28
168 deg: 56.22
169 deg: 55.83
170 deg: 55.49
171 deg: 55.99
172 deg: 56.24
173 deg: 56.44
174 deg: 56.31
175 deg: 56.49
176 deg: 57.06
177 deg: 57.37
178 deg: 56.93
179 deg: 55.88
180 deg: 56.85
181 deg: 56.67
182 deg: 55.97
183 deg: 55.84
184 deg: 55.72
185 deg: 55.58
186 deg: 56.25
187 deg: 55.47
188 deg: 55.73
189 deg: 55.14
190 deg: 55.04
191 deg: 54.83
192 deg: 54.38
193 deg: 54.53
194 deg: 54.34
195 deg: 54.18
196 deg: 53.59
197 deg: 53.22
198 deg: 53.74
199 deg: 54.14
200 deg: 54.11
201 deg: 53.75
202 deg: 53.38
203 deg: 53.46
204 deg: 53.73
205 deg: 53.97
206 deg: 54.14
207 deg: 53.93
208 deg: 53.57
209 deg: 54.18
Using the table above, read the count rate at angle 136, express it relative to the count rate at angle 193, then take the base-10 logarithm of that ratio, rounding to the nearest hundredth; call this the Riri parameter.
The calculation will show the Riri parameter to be -0.04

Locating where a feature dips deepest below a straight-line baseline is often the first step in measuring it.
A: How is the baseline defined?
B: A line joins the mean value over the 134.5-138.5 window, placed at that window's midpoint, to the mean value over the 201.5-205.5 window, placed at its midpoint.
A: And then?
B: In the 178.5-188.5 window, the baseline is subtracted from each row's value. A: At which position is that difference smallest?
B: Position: 187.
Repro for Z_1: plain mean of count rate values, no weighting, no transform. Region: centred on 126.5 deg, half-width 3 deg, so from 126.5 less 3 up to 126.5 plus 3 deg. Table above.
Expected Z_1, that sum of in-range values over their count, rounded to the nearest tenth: 52.0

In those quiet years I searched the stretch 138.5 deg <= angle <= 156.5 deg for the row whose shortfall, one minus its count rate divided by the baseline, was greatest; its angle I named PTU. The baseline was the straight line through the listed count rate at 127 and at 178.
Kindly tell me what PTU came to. 139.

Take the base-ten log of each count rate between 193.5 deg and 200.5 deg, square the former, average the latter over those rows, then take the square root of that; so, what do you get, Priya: 1.73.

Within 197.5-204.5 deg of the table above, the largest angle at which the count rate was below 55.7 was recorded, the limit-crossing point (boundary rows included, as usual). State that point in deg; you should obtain 204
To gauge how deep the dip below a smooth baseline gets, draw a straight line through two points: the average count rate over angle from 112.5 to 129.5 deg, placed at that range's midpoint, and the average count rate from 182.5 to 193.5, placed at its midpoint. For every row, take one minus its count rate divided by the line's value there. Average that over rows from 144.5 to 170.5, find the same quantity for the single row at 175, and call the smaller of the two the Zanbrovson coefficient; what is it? -0.021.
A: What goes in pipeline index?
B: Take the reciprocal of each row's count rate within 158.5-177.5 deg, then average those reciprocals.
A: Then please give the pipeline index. 0.0177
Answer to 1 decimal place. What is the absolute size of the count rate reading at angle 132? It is 45.9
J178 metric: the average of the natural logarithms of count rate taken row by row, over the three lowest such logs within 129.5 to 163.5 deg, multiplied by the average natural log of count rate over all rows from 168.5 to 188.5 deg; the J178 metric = 15.4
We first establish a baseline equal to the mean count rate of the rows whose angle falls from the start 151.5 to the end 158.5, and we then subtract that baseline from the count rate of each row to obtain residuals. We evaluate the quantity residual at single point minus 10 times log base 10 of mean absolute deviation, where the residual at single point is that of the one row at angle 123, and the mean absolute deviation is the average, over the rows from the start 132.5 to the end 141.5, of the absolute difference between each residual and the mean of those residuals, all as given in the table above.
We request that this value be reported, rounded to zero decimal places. -6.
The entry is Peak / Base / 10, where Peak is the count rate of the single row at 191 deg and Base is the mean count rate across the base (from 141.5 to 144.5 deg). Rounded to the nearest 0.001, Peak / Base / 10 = 0.100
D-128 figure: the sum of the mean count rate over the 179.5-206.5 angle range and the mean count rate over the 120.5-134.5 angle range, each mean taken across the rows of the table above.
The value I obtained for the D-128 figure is 106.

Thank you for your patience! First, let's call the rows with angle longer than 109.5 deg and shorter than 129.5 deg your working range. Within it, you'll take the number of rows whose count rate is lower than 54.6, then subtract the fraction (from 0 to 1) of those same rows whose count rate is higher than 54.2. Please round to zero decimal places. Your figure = 5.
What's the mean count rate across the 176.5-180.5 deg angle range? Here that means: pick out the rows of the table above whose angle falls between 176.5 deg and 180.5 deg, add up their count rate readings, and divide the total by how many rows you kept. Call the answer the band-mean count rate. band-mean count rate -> 56.8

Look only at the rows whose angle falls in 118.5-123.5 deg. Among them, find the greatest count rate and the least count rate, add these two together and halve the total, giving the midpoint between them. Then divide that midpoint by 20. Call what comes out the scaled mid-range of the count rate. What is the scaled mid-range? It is 2.81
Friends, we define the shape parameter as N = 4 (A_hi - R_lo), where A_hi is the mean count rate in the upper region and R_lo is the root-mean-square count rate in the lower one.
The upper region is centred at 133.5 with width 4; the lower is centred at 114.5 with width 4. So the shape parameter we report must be -50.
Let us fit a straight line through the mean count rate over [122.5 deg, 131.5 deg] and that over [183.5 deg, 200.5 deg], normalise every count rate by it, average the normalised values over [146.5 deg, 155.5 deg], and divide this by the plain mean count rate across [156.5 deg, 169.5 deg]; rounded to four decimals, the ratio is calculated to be 0.0192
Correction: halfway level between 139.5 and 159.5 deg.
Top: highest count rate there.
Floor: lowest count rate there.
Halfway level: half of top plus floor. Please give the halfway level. 55.8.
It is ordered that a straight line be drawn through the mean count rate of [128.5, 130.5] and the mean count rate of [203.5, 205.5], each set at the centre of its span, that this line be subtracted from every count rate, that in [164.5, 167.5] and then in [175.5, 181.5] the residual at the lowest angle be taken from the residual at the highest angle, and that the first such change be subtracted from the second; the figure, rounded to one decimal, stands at -1.1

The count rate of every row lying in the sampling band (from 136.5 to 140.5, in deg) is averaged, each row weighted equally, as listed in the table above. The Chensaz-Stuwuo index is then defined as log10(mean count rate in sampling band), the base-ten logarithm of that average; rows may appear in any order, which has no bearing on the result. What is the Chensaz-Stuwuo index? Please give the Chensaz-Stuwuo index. 1.72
